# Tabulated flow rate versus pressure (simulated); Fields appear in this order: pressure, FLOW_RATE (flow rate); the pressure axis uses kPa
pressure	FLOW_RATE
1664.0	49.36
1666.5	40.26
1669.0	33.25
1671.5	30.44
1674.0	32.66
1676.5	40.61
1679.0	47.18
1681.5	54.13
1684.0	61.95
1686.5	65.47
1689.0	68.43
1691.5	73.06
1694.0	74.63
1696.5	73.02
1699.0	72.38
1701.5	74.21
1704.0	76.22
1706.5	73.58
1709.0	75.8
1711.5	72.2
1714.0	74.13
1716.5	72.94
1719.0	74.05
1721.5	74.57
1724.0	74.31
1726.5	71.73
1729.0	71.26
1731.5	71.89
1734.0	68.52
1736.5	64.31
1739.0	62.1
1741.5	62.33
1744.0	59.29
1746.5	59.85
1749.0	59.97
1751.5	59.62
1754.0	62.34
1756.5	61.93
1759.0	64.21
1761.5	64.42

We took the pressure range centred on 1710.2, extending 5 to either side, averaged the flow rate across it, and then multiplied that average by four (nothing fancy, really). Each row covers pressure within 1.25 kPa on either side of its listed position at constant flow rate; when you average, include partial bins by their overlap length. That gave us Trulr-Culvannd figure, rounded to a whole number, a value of 296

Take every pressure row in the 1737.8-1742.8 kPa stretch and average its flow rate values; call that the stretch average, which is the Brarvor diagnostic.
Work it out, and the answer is 62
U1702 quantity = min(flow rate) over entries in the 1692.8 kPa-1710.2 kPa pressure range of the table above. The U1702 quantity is 72.38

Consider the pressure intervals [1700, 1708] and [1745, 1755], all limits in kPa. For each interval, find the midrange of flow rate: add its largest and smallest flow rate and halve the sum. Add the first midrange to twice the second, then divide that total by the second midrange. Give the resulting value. 3.23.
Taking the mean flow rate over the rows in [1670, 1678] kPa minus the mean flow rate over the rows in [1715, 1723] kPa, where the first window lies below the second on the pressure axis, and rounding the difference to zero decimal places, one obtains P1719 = -39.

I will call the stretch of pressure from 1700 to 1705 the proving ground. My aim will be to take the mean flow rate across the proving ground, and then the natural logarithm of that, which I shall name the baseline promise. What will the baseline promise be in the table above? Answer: 4.32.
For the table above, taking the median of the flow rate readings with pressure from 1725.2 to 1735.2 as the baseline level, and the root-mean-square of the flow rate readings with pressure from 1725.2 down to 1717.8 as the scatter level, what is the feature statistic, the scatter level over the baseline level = 1.04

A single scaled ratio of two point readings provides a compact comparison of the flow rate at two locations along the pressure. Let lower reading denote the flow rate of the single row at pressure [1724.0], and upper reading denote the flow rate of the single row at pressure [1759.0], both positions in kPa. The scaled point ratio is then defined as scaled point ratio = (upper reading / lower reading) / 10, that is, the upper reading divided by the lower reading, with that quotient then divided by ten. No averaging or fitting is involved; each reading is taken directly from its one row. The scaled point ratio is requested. 0.09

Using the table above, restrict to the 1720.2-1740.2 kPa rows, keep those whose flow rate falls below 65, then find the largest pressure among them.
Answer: 1739.0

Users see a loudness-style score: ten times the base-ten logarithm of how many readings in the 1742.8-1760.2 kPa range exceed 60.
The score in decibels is 4.8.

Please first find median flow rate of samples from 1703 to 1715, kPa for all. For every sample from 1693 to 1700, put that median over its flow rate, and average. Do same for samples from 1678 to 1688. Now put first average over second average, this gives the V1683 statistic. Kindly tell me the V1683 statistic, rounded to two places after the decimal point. 0.77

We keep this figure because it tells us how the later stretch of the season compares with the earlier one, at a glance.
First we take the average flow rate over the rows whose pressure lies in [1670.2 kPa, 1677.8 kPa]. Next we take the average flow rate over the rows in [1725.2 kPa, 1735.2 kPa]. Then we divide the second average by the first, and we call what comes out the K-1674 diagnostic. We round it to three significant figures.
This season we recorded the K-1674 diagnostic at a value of 2.05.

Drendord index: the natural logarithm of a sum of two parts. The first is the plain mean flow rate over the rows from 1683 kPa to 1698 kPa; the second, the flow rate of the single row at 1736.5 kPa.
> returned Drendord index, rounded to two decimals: 4.90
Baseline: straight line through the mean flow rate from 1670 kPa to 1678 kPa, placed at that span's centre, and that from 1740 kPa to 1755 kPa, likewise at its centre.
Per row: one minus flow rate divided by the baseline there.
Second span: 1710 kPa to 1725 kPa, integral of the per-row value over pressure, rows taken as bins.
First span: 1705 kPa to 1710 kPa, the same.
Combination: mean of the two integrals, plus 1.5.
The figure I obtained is -3.6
